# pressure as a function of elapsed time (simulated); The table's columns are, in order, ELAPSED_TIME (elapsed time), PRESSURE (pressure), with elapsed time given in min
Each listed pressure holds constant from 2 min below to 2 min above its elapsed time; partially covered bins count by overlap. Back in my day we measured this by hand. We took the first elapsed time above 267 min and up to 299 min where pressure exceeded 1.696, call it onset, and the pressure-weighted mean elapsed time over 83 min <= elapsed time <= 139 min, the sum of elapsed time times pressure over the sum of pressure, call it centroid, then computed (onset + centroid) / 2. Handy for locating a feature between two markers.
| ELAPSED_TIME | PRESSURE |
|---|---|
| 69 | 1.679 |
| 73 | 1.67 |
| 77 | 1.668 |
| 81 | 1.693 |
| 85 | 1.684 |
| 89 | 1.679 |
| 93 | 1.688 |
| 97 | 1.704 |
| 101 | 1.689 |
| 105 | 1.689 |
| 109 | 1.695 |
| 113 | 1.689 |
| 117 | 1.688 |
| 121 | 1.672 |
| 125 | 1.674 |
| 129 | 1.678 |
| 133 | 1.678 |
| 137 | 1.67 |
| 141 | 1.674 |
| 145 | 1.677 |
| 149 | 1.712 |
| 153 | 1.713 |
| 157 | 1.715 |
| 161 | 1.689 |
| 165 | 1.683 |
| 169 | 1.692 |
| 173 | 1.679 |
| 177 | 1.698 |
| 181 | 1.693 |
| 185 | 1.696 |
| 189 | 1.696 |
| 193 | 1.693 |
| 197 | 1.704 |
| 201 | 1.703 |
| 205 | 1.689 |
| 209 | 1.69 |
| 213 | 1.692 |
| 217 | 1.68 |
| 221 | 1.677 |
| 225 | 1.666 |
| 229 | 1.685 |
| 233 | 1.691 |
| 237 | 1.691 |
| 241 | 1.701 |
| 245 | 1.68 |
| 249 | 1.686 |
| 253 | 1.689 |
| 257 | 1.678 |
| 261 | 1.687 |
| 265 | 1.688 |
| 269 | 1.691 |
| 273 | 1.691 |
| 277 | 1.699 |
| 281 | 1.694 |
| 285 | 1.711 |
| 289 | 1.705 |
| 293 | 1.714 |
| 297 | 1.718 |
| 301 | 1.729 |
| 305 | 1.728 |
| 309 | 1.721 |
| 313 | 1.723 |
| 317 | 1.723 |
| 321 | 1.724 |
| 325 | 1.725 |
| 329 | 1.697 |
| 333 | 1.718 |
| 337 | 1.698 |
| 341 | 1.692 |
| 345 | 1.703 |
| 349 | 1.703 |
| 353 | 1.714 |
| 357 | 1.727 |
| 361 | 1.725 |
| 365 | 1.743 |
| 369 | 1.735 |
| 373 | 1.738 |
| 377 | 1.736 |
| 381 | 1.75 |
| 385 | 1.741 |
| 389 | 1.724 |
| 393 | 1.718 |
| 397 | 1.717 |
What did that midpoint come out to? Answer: 194.0 min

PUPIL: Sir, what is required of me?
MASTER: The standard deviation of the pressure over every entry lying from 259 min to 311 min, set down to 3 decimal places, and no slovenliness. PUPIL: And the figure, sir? 0.015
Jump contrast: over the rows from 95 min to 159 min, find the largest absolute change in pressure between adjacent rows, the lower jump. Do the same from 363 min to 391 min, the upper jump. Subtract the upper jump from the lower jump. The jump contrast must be 0.018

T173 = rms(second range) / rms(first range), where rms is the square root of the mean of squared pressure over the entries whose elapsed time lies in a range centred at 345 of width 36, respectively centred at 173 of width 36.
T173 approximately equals 1.01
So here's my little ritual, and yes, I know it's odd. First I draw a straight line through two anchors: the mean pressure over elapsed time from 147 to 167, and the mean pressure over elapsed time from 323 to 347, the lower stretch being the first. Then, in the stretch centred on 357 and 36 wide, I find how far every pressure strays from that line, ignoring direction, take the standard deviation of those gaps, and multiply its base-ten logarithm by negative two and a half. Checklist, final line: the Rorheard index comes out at 4.8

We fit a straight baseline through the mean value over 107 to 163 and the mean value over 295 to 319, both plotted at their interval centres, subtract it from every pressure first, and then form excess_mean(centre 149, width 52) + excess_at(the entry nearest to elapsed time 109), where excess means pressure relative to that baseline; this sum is 0.010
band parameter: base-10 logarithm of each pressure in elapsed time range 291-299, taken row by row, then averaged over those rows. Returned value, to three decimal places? 0.235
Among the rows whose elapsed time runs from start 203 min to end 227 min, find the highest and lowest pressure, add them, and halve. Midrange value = 1.679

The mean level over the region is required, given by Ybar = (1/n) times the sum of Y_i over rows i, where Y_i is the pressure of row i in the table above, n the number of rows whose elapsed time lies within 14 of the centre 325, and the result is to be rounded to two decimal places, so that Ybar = 1.72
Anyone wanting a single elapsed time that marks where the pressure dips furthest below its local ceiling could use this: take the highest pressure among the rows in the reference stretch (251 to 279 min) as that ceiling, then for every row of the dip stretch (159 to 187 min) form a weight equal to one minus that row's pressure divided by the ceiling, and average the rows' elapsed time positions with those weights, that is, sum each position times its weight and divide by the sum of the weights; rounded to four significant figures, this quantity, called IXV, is 170.0 min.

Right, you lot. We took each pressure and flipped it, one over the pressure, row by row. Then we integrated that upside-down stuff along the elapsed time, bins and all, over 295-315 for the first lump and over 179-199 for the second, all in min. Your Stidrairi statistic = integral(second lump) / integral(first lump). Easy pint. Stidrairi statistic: 1.02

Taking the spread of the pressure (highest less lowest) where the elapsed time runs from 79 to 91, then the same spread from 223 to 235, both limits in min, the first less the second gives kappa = -0.011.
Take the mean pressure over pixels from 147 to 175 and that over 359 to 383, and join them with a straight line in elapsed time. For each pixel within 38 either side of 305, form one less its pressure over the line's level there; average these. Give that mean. 0.008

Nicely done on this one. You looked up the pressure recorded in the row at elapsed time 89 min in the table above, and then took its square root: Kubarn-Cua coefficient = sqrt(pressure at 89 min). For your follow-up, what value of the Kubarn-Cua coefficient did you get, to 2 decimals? 1.30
